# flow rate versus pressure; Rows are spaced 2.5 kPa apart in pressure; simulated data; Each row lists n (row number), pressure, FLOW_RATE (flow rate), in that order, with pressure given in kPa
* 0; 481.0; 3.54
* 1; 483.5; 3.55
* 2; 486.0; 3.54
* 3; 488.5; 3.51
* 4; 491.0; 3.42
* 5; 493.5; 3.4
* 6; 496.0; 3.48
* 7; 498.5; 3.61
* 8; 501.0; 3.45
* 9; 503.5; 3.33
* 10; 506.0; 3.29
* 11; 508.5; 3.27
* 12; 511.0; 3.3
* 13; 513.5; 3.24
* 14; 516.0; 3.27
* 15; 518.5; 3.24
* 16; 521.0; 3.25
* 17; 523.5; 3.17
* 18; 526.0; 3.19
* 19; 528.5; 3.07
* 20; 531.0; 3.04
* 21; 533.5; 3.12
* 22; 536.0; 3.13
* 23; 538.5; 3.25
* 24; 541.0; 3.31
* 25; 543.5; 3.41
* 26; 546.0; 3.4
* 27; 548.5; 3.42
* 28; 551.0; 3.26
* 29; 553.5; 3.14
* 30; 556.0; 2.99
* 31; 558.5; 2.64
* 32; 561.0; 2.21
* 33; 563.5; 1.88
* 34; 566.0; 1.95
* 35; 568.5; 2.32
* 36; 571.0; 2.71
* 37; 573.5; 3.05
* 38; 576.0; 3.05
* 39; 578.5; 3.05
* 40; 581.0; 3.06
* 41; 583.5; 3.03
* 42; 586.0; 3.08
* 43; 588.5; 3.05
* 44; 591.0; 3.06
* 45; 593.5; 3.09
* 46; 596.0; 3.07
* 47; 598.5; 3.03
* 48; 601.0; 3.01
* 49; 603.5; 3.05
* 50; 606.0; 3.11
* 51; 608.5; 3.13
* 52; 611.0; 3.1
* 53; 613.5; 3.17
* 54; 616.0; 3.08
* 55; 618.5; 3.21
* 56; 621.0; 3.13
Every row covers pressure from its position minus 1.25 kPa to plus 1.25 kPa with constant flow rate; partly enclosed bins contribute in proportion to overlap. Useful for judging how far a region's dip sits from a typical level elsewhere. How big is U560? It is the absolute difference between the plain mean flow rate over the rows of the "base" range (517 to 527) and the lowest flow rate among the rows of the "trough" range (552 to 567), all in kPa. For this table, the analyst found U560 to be 1.3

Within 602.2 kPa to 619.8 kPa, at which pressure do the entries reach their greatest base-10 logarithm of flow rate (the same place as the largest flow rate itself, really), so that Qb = 618.5 kPa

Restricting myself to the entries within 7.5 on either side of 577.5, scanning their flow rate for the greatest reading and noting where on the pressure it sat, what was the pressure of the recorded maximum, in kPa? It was 581.0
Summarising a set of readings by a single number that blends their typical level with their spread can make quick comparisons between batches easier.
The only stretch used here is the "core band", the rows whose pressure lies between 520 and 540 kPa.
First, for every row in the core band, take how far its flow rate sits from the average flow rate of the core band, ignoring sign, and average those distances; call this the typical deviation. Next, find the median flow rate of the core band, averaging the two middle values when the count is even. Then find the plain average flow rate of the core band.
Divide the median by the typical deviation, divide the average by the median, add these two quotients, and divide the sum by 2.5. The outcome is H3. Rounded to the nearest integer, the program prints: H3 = 21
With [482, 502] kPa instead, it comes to 25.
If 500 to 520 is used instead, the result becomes 29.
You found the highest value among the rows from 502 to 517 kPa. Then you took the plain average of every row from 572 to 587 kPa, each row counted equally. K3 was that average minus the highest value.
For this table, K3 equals -0.28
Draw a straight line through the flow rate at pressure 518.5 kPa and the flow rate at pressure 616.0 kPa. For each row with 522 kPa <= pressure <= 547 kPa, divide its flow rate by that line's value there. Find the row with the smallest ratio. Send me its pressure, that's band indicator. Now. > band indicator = 531.0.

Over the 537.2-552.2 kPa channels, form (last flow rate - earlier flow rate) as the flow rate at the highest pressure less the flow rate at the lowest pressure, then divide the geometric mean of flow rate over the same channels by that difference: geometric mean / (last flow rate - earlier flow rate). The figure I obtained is 334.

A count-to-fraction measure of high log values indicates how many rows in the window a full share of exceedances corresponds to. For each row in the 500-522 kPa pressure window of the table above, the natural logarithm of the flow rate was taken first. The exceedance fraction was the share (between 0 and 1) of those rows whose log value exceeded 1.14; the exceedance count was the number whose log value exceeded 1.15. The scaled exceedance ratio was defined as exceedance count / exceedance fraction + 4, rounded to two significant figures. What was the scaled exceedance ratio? 13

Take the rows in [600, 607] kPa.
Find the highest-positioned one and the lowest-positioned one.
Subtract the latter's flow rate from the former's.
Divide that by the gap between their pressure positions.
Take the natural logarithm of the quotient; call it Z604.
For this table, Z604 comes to -3.9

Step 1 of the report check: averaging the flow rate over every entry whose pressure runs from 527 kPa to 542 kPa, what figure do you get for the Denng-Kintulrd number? 3.15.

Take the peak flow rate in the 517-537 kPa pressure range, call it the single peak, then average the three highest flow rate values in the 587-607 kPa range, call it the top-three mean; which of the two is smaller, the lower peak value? 3.09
